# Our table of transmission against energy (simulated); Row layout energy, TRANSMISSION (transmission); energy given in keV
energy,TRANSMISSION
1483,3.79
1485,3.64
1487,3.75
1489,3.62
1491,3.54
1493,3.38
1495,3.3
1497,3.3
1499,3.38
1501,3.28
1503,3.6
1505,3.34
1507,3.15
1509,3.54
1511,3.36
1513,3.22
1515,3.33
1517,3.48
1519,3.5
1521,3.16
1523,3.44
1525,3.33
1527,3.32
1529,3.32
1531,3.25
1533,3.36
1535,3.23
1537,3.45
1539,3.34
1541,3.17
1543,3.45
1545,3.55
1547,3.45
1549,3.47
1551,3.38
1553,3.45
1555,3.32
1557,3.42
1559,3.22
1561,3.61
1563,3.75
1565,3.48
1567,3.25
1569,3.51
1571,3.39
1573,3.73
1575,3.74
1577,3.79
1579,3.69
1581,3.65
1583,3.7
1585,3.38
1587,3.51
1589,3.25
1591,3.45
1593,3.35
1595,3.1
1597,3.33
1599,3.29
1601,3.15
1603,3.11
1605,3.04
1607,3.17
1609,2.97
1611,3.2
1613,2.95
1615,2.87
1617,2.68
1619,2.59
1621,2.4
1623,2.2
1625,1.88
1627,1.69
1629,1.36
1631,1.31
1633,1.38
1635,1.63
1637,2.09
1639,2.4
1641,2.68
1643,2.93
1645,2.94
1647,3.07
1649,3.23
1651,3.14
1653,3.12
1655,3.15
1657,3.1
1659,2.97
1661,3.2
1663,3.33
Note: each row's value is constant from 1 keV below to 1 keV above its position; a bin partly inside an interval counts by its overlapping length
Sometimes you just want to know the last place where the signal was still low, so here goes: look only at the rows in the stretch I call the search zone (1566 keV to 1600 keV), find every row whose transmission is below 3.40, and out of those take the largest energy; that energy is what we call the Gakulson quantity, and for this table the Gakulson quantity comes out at 1599 keV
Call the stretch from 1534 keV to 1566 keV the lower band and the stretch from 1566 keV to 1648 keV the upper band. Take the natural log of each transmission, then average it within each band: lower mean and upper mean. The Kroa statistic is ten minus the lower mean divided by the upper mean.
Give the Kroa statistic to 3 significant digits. 8.80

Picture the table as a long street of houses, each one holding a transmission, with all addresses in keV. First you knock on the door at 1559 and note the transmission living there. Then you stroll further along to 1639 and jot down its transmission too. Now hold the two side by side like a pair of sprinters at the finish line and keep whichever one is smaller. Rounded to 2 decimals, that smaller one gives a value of 2.40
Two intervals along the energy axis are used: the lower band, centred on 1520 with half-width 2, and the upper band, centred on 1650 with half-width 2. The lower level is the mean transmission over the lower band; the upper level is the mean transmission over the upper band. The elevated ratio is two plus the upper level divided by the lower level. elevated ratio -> 2.96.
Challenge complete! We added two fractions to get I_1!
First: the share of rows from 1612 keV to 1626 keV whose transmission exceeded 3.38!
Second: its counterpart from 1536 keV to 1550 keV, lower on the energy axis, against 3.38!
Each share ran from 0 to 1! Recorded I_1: 0.7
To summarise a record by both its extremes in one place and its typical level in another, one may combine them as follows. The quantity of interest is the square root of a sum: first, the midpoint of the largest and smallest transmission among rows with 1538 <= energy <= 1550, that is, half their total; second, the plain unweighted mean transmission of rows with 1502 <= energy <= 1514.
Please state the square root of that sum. 2.59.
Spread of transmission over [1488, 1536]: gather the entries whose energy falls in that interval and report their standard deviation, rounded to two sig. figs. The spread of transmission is 0.13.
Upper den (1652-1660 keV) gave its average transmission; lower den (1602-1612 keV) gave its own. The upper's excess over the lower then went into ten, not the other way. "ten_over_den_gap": -769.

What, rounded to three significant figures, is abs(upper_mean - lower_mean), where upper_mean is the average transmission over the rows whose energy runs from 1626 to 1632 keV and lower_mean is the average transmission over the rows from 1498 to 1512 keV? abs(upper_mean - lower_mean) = 1.93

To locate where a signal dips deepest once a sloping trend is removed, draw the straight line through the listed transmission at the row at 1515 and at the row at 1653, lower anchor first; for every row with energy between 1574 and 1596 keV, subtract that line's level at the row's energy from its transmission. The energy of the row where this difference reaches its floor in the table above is 1595 keV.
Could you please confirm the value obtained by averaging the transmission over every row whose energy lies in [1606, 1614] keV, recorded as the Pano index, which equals 3.07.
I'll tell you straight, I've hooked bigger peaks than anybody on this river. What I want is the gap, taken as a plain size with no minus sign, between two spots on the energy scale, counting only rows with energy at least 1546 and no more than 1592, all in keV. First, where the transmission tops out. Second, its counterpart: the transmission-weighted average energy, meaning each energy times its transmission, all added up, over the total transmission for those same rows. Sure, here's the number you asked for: 7.8 keV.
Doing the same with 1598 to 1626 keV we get 12.0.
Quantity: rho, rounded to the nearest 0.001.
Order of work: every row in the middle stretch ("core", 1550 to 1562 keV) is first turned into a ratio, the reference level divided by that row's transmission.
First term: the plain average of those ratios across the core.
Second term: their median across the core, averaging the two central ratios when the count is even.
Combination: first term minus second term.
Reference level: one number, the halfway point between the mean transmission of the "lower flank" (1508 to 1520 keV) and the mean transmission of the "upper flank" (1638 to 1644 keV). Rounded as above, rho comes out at 0.001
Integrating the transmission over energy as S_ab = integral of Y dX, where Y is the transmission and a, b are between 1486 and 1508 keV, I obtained 75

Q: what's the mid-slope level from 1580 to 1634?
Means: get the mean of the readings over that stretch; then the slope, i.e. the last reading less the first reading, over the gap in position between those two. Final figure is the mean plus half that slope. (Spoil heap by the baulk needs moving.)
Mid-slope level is 2.79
